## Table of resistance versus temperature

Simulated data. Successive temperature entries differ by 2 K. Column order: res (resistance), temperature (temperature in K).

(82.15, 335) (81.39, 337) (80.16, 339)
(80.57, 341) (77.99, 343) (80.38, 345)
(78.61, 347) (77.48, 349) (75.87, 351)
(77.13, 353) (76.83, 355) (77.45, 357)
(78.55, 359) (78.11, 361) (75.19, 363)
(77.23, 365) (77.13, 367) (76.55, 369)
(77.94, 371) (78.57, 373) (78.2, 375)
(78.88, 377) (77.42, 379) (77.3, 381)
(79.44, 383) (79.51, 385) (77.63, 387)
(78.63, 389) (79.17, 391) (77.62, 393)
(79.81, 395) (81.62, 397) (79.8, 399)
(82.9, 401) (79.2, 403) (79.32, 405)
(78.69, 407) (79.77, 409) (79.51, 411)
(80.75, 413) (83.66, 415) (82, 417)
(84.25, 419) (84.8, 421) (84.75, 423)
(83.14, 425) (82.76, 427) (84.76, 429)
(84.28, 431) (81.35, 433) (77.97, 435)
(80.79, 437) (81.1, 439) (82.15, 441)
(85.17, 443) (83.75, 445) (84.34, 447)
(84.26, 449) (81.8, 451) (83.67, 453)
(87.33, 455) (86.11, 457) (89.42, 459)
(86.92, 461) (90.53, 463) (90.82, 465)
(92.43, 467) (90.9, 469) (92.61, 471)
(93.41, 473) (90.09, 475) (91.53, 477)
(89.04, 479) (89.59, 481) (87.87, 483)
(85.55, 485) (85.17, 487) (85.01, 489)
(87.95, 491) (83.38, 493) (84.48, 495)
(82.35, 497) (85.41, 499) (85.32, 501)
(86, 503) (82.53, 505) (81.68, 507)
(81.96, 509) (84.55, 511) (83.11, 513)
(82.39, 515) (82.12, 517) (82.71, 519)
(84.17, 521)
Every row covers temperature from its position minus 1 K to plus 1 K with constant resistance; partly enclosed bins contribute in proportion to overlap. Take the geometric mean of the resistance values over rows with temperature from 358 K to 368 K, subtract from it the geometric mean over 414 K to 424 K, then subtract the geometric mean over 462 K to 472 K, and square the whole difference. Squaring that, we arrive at 9625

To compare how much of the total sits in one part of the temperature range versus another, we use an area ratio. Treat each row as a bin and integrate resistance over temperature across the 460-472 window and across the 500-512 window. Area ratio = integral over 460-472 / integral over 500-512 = 1.08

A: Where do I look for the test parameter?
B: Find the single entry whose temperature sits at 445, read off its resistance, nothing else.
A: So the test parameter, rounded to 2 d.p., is 83.75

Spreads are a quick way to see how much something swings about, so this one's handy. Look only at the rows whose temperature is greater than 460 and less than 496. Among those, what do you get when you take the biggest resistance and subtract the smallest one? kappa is 10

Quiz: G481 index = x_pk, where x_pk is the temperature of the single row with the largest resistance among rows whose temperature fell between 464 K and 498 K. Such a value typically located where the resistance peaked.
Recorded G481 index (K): 473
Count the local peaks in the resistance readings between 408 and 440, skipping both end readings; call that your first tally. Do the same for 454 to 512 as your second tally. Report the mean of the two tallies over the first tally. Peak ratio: 2.0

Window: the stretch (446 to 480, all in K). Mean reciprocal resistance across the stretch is 0.0113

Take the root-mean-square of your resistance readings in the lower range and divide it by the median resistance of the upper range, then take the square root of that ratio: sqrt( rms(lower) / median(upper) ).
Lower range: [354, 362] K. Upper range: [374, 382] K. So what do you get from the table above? 1.00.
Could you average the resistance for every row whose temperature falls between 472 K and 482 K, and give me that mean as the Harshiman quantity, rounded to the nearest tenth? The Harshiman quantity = 90.7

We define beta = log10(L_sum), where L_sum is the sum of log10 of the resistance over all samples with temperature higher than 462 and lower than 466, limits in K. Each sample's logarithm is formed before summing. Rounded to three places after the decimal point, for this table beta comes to 0.593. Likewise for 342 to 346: 0.579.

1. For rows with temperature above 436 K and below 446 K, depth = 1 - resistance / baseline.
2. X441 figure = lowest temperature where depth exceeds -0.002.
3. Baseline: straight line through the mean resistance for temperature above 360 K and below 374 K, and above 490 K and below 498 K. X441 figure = 437 K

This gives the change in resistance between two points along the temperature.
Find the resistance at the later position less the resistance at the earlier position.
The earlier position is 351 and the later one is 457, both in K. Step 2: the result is 10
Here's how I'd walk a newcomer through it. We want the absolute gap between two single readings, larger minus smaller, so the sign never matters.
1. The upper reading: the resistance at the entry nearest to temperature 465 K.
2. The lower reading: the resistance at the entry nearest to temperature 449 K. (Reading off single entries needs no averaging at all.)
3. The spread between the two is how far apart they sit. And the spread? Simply 6.6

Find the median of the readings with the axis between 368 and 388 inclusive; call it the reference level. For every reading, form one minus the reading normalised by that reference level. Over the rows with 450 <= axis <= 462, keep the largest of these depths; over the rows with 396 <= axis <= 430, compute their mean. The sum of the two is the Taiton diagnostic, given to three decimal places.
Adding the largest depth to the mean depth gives -0.096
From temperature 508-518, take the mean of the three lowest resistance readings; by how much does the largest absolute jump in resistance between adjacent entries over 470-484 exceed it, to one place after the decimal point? -78.8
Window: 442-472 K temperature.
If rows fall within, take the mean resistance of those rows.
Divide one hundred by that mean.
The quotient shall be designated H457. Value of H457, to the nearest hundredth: 1.14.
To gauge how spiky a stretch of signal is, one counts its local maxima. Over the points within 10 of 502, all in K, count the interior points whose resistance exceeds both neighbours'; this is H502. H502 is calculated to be 3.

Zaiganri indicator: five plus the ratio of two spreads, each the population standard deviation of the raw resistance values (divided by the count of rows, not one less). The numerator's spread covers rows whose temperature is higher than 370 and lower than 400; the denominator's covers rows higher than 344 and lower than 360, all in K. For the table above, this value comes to 5.9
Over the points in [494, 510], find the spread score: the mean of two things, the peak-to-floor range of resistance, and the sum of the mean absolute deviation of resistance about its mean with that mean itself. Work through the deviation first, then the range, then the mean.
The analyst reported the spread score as 45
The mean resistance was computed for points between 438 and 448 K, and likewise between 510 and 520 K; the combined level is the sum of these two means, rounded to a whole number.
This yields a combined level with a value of 166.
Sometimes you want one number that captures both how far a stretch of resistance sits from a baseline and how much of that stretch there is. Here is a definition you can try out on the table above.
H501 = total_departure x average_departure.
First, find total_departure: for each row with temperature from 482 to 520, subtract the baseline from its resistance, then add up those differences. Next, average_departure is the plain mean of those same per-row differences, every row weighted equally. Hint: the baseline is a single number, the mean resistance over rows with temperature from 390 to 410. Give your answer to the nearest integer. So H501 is 367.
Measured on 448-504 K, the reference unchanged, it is 1648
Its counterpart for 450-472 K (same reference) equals 818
